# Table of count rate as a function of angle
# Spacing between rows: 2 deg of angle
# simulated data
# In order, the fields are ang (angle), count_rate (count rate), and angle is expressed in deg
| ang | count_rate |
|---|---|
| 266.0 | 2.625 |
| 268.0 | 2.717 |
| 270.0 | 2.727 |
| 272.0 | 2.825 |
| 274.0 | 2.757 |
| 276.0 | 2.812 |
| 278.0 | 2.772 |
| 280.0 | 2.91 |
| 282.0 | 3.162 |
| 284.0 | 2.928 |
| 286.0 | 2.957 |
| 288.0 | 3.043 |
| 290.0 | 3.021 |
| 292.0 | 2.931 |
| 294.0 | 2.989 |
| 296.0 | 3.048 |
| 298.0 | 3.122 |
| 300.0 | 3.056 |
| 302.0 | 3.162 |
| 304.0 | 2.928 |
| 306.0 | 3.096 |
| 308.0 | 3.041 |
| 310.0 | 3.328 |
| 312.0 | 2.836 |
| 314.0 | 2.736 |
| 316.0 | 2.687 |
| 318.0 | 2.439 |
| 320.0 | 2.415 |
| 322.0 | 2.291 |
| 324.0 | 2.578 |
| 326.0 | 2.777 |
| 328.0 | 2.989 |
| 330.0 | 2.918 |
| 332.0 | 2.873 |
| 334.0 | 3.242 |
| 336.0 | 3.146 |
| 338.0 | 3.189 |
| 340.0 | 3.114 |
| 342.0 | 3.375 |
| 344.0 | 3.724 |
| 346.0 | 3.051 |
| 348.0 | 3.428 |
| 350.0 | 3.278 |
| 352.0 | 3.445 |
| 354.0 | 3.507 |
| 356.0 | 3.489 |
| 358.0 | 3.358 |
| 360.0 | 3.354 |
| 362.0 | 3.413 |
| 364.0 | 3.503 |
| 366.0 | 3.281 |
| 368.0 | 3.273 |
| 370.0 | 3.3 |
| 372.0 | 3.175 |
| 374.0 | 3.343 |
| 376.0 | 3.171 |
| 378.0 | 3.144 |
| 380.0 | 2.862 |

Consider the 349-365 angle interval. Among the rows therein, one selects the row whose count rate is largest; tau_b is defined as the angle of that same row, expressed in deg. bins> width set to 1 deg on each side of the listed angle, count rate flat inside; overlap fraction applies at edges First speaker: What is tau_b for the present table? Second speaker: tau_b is 354.0 deg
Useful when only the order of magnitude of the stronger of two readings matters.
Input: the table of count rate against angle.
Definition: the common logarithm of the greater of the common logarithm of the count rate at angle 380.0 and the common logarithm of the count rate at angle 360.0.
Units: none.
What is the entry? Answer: -0.279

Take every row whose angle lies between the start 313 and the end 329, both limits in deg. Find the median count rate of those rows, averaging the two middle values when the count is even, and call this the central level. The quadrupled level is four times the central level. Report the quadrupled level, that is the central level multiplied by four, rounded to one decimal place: 10.5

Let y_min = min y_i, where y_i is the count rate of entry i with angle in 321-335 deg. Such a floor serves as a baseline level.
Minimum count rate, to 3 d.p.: 2.291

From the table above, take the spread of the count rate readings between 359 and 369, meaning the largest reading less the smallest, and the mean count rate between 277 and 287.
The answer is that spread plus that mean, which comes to 3.18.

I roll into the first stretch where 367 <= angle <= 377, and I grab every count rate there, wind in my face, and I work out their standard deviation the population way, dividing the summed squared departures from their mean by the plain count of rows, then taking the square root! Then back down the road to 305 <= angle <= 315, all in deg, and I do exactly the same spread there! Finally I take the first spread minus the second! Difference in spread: -0.14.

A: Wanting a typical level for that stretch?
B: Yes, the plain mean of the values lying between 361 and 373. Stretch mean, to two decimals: 3.32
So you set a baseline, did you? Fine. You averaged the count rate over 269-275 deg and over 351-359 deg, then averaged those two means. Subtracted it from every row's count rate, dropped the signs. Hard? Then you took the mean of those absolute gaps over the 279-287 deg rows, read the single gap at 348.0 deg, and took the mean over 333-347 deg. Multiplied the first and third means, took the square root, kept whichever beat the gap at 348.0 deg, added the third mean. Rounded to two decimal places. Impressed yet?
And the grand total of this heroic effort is 0.49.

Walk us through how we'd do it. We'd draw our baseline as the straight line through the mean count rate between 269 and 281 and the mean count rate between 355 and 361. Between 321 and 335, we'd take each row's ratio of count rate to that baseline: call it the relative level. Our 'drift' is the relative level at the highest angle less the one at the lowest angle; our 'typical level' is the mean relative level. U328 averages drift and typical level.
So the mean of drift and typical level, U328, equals 0.58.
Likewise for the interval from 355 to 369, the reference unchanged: 0.45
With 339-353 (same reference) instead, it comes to 0.54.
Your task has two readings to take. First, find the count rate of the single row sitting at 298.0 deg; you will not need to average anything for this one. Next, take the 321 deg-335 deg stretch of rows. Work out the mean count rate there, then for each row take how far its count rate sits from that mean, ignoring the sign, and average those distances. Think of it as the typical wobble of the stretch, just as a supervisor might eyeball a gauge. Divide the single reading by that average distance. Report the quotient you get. 14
